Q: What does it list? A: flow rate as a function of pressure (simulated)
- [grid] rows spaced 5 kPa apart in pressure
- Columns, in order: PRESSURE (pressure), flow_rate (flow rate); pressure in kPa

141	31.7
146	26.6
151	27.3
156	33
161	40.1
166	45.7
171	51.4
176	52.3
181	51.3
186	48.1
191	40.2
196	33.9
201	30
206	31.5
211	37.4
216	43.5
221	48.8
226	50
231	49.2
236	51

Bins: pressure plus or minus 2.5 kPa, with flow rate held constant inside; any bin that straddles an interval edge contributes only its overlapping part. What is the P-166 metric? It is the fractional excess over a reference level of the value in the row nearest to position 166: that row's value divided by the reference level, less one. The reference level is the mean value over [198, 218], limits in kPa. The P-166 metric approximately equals 0.3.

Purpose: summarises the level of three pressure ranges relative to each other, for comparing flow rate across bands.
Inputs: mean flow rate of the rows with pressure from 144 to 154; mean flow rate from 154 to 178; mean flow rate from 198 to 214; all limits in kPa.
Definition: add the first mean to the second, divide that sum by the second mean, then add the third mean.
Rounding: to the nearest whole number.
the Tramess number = 35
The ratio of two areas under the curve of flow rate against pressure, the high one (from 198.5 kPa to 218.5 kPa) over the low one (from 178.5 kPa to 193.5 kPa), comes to 1.02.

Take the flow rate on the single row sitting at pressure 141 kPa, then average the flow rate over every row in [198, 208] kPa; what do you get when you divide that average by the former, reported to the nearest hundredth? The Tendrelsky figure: 0.97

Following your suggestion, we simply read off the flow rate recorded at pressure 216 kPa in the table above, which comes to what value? 43.5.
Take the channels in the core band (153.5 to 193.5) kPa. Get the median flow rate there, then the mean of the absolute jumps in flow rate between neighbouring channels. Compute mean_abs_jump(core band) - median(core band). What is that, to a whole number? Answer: -42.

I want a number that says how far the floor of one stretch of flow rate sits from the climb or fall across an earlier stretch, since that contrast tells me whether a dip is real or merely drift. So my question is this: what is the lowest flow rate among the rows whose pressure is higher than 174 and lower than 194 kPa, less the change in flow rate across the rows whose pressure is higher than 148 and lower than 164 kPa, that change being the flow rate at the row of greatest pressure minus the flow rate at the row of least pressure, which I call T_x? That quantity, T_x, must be 27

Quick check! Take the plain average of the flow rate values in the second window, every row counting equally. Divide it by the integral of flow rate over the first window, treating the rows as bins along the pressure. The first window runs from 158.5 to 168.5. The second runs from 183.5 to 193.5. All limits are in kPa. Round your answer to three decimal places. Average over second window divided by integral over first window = 0.103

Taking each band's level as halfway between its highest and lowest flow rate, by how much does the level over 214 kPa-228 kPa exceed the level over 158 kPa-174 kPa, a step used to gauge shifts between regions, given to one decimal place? 1.0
